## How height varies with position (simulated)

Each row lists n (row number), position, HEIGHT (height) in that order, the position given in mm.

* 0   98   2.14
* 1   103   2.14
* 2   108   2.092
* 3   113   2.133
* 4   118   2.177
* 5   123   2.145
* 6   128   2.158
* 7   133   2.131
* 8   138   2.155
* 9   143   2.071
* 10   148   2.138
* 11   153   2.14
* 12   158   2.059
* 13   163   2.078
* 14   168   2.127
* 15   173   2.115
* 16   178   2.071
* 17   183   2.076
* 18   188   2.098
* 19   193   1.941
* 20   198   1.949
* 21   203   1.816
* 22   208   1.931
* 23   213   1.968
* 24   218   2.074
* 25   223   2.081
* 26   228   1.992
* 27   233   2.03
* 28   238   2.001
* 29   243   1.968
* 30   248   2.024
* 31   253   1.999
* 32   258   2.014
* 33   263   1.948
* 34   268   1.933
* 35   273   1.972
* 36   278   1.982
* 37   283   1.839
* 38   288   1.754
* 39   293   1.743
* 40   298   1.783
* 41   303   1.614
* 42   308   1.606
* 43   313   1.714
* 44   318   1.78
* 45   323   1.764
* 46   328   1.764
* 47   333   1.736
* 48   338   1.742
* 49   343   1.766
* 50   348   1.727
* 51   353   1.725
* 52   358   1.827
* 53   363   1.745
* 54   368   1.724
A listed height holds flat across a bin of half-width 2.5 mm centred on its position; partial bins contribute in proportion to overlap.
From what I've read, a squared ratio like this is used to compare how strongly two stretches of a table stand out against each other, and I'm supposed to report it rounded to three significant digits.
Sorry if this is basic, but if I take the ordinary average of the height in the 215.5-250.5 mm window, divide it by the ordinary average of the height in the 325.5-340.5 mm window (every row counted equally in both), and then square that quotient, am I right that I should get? 1.34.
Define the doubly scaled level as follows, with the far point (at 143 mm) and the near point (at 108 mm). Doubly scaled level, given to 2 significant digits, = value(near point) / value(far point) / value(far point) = 0.49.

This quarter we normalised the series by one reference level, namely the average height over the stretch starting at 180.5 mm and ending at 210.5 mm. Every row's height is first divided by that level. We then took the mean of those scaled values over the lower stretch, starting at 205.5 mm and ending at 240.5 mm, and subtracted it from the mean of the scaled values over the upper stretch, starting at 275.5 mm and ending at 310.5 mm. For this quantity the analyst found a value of -0.13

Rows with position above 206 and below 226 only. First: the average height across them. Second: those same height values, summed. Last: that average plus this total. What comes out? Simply 10.1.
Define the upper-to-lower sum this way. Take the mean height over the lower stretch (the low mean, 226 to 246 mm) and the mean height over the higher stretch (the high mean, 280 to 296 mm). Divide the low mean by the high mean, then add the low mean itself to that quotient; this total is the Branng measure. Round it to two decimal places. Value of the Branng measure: 3.12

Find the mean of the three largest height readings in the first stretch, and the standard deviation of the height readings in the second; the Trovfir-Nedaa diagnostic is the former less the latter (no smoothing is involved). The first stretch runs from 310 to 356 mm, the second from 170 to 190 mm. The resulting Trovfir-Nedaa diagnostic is 1.75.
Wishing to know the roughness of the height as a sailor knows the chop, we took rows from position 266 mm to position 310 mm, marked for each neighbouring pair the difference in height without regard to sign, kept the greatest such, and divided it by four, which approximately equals 0.042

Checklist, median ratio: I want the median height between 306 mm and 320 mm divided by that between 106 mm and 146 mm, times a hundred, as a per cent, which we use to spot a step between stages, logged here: 80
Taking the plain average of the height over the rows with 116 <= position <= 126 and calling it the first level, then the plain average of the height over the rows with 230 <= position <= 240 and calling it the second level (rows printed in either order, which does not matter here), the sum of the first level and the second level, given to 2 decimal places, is 4.18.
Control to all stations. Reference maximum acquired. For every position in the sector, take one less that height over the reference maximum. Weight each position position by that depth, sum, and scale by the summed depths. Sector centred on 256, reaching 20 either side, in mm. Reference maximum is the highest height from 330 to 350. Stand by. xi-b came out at 254.6 mm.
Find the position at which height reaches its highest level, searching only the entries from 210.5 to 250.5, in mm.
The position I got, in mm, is 223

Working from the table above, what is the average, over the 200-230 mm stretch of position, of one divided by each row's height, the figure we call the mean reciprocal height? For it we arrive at 0.51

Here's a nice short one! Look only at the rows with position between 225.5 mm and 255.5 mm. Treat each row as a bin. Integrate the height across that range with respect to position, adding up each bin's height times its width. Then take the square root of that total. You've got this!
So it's 7.8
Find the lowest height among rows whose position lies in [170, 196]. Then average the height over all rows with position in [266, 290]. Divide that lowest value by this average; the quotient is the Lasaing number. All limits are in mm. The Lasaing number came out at 1.02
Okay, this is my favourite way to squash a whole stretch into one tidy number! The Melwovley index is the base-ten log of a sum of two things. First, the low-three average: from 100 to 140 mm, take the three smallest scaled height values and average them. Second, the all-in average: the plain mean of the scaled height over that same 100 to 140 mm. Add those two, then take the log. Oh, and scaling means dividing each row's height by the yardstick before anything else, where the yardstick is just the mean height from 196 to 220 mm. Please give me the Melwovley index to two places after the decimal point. 0.34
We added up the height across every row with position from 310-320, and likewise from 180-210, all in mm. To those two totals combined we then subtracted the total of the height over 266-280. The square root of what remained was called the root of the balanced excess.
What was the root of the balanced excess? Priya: 3.1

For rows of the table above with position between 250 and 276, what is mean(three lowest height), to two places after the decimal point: 1.95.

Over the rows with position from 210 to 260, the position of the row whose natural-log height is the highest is 223 mm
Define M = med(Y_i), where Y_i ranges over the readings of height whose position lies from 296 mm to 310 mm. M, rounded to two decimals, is 1.61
